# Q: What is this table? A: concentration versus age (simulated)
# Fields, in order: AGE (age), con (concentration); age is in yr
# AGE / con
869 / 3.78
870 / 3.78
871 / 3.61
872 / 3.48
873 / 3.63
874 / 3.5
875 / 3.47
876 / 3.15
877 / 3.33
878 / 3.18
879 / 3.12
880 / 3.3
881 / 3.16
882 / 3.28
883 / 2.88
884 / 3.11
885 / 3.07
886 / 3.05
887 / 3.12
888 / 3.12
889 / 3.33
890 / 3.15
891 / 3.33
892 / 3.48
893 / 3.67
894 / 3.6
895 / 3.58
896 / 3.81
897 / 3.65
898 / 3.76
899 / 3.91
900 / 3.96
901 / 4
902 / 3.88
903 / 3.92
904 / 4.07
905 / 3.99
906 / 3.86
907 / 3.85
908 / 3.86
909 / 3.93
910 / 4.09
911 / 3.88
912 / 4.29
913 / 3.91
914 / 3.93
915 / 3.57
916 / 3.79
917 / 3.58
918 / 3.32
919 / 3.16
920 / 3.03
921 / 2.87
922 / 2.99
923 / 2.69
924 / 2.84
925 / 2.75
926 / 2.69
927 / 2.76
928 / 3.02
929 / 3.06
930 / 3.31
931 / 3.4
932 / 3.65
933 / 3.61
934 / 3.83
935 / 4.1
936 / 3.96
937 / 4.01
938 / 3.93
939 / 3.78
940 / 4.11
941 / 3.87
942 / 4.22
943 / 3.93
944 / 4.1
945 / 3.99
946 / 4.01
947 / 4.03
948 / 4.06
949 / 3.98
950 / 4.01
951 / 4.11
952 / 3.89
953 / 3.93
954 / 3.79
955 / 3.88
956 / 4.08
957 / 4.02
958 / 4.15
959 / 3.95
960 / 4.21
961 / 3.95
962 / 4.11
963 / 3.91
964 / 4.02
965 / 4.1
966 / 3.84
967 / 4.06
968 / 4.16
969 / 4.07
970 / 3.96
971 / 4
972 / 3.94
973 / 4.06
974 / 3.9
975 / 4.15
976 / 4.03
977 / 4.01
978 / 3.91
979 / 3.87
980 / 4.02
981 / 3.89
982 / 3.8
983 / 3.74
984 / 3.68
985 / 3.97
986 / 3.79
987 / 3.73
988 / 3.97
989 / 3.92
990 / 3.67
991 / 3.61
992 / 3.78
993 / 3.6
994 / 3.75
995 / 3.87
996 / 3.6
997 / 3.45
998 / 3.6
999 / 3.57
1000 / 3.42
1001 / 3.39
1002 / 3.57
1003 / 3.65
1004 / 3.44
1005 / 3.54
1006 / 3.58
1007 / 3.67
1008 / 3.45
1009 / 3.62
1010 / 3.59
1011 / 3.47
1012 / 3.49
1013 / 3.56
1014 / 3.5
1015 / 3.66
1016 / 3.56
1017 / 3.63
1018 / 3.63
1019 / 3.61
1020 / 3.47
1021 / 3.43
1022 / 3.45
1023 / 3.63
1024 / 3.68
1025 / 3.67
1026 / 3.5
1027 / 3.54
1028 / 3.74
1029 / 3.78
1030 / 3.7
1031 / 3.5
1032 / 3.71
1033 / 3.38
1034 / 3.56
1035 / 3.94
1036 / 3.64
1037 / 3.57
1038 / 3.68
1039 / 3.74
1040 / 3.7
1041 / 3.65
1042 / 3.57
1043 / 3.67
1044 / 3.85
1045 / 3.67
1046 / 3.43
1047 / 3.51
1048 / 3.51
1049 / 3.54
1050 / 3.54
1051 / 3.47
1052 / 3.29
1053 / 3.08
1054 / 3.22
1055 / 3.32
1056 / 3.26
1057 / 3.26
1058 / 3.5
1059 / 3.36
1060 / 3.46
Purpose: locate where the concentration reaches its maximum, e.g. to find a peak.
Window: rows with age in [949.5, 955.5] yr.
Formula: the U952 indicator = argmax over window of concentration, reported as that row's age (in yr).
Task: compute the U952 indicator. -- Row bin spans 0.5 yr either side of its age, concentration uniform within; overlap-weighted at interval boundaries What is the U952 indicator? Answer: 951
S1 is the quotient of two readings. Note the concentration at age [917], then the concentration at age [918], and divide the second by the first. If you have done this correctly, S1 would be 0.93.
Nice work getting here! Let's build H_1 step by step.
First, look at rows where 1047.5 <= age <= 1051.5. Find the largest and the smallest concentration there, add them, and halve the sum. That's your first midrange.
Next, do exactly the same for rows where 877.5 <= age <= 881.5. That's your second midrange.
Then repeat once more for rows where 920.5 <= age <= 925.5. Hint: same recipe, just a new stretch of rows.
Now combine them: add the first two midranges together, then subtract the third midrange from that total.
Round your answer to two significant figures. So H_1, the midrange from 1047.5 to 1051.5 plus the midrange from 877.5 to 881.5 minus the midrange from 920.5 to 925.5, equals 3.9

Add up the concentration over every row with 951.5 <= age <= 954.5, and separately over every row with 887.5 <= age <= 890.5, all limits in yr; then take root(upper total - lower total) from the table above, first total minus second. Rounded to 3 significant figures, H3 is 1.42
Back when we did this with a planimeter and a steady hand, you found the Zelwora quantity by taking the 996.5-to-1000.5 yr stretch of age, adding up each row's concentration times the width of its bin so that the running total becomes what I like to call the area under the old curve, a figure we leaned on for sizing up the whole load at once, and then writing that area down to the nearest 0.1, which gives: 14.0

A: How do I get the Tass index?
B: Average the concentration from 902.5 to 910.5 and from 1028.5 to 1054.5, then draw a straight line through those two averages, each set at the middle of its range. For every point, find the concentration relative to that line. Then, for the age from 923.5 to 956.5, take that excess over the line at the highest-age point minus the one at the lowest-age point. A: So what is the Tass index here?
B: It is 1.33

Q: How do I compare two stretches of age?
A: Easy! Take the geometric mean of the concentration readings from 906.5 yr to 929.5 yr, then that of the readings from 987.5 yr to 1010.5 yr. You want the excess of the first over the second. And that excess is -0.27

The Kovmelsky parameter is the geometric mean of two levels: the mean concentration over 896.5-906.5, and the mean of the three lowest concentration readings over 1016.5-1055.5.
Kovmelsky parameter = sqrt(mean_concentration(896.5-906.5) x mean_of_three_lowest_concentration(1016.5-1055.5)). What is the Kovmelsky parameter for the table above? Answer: 3.53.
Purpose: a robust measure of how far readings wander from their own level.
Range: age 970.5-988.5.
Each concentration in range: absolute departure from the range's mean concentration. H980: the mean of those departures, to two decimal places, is 0.10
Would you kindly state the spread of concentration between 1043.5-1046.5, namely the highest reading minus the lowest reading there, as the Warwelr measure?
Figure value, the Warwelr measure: 0.42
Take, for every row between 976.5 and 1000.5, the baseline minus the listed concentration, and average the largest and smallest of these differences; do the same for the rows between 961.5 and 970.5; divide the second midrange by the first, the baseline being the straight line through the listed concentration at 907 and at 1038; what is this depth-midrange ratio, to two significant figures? -10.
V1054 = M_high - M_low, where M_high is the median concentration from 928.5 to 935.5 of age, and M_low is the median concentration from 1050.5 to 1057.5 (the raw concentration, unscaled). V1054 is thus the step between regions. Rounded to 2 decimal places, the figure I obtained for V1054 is 0.35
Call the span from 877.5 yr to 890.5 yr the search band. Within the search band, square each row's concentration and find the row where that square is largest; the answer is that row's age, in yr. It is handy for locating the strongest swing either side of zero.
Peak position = 889 yr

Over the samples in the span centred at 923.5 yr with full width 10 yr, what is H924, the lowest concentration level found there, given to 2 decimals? 2.69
